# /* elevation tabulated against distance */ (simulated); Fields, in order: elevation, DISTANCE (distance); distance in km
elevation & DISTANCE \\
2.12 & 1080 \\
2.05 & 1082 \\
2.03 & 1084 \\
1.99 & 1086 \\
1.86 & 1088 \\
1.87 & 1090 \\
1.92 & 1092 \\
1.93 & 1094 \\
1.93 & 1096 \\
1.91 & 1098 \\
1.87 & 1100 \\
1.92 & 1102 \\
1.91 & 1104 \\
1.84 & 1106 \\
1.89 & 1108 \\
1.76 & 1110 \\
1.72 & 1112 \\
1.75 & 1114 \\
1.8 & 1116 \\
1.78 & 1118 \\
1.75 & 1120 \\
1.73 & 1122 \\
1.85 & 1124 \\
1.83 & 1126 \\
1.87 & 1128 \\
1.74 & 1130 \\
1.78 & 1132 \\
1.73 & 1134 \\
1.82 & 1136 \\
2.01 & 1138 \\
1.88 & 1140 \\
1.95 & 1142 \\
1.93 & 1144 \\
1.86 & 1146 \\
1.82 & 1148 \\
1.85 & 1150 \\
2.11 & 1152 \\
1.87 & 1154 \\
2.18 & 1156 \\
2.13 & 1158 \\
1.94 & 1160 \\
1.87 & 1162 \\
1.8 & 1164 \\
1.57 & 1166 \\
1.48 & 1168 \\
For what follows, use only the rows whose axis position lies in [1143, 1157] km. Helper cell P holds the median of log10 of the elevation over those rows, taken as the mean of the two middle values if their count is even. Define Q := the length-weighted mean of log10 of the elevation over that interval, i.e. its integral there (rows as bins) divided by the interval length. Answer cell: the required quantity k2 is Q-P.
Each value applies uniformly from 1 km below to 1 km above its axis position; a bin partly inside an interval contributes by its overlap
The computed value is 0.0163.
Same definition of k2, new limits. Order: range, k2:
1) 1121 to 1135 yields 0.0022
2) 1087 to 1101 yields -0.0027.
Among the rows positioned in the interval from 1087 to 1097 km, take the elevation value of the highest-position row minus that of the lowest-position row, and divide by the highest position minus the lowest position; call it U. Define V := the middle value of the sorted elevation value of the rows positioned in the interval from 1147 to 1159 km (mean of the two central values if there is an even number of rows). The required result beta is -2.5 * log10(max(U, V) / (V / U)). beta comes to 5.1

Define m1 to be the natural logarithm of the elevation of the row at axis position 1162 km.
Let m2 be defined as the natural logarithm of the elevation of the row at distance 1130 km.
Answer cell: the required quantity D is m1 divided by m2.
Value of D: 1.13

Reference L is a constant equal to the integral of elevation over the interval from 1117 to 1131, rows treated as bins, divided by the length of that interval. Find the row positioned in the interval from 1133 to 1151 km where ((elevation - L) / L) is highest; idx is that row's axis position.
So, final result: 1138 km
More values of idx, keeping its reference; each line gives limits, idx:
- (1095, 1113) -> 1096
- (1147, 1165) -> 1156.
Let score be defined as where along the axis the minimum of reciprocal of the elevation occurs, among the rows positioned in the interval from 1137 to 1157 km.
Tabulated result 1156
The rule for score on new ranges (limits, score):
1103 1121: 1104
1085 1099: 1086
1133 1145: 1138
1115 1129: 1128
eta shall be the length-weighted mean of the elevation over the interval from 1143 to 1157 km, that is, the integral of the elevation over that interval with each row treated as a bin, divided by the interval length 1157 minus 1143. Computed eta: 1.95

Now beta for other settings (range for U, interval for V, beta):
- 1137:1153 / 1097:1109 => 5.4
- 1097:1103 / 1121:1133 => 6.5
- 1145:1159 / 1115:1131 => 4.1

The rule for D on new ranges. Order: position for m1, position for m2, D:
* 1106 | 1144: 0.93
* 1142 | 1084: 0.94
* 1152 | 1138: 1.07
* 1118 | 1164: 0.98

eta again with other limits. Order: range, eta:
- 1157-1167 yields 1.86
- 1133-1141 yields 1.86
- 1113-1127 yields 1.78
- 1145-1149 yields 1.84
